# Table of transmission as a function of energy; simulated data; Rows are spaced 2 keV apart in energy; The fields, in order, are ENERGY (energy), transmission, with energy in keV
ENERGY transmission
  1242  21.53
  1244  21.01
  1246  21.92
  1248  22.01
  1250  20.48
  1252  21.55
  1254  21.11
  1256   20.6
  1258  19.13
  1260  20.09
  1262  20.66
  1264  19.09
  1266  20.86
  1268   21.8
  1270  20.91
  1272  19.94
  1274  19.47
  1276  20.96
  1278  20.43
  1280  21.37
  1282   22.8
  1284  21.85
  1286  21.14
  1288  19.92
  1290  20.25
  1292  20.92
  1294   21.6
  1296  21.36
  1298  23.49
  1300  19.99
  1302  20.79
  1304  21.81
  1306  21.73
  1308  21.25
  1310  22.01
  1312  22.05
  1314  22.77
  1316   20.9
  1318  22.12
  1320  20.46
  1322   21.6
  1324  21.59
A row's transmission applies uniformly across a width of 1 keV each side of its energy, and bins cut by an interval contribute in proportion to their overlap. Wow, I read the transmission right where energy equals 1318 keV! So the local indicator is 22.12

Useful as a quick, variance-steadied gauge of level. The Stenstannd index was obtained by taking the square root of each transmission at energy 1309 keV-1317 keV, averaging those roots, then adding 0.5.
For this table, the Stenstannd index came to 5.18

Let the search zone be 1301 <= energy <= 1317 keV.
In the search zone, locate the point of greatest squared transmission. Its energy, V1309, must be 1314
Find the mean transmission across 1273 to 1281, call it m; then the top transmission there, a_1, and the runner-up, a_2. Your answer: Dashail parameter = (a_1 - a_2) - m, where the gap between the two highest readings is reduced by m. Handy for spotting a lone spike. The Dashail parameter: -20.15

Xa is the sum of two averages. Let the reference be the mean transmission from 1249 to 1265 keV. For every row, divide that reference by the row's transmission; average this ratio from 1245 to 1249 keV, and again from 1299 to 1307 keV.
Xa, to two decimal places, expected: 1.89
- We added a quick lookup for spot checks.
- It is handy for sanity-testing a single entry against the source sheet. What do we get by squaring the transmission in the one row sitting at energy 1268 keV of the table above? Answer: 475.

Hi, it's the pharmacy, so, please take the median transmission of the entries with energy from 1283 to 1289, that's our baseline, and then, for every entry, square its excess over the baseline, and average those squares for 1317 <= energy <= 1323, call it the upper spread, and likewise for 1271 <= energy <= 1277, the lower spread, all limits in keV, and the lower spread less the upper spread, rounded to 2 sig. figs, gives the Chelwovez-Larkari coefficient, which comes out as 0.88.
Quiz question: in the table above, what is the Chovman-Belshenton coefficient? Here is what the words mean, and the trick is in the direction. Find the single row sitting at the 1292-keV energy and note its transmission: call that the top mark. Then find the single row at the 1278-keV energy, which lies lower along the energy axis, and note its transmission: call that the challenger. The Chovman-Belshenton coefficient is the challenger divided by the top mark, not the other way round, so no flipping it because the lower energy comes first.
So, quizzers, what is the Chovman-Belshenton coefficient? 0.98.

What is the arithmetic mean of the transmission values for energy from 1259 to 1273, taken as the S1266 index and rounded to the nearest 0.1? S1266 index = 20.5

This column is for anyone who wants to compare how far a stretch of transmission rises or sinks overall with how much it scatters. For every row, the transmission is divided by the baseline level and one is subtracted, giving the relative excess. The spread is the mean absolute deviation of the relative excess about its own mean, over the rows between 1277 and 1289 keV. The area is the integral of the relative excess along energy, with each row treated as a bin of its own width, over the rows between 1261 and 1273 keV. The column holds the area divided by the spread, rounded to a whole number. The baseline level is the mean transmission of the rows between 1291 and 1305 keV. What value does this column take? -14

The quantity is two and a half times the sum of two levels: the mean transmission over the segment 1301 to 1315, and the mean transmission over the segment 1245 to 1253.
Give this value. 108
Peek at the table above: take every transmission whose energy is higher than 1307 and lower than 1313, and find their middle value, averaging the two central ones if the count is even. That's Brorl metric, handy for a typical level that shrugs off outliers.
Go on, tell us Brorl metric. 22.0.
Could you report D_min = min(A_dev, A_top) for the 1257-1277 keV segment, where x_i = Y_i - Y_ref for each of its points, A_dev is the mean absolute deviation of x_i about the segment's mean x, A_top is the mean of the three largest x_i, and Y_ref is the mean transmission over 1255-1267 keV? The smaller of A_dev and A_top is 0.75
